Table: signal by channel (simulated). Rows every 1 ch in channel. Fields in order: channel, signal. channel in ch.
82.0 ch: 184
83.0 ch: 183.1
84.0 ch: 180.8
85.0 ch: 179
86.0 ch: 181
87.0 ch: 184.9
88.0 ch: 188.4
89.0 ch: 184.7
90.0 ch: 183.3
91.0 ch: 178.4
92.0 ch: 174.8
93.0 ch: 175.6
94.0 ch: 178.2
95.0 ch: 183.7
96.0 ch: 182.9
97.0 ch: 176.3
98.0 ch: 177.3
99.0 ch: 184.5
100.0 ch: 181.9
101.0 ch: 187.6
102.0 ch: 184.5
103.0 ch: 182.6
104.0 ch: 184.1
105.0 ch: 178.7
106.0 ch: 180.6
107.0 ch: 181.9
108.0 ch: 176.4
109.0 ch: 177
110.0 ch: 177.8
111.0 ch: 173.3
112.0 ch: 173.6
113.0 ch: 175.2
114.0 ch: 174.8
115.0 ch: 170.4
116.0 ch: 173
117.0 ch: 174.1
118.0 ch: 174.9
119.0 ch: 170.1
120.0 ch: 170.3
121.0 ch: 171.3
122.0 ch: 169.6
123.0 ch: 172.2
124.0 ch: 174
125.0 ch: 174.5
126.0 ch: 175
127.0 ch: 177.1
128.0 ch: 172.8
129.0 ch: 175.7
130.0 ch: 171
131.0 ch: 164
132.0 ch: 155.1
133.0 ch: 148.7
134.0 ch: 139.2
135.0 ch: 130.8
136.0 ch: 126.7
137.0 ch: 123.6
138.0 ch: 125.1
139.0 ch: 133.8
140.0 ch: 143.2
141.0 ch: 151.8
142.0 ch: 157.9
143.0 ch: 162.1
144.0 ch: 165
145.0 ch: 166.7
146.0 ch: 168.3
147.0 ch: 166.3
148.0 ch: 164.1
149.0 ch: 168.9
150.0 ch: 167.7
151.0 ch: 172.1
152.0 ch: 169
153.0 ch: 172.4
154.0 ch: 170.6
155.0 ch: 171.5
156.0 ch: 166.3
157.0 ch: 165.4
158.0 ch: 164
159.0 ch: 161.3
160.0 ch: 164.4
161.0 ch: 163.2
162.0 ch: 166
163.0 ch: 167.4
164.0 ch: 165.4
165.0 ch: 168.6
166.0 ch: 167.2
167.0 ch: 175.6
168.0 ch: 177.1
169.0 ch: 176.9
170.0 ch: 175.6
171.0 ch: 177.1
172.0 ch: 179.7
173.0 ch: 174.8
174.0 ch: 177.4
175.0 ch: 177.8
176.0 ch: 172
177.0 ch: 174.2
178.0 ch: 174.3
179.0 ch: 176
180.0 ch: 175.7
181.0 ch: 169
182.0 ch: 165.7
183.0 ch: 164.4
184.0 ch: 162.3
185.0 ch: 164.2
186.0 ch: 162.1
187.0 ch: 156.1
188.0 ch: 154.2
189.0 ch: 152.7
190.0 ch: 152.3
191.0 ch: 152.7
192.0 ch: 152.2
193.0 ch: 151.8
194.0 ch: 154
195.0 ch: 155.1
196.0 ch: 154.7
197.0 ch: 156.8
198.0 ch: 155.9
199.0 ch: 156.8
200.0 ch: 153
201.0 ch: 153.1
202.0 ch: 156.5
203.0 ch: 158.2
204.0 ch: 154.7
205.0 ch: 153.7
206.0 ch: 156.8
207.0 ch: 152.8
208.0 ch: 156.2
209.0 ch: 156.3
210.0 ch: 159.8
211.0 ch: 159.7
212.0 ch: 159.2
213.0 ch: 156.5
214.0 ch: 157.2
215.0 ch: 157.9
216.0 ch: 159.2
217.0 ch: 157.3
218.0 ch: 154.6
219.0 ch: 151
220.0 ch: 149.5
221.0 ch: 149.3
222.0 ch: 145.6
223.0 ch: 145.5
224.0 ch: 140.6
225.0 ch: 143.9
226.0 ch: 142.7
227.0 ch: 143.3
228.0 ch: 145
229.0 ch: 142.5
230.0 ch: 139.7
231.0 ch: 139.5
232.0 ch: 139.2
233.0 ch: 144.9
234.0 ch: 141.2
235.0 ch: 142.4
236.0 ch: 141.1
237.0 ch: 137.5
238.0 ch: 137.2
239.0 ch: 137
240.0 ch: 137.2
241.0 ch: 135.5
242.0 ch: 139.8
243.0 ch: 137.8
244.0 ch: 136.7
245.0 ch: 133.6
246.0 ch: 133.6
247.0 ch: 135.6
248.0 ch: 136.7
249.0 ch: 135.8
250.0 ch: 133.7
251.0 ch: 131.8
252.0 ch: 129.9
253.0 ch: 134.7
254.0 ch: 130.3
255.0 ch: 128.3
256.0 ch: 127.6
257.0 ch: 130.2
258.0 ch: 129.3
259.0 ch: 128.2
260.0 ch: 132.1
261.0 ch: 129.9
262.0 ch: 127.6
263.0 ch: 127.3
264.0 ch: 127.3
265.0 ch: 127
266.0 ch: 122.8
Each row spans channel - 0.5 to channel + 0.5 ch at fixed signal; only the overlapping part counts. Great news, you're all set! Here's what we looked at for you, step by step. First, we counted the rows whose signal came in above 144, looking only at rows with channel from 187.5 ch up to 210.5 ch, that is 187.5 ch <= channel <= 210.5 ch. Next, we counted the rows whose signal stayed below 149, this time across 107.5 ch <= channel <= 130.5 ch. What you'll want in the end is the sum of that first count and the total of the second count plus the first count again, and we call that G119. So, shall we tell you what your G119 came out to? 46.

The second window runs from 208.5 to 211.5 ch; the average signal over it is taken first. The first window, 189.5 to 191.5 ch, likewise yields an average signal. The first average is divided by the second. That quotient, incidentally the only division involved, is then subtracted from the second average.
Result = 158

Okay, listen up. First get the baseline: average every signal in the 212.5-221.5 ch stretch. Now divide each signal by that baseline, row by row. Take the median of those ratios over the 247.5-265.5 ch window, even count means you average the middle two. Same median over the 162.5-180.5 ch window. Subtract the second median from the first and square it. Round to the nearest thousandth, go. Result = 0.087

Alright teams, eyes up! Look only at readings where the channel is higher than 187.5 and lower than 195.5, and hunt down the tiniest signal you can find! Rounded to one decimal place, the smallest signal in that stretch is 151.8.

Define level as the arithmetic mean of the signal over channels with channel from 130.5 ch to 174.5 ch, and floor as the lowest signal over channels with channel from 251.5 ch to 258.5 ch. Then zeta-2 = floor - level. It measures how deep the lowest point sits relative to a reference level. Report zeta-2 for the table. -34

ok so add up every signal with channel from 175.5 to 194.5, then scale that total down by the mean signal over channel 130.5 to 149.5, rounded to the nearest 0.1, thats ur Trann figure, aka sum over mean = 20.5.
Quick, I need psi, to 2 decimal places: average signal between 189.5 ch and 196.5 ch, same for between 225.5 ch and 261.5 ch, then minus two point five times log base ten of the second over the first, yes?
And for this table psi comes 0.13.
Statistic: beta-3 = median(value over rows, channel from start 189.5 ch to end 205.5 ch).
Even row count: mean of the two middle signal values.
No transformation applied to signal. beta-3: 154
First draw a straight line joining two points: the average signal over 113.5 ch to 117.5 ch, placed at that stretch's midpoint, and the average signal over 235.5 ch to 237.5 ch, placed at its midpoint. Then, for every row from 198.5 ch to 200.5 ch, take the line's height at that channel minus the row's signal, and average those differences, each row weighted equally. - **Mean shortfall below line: -5.3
